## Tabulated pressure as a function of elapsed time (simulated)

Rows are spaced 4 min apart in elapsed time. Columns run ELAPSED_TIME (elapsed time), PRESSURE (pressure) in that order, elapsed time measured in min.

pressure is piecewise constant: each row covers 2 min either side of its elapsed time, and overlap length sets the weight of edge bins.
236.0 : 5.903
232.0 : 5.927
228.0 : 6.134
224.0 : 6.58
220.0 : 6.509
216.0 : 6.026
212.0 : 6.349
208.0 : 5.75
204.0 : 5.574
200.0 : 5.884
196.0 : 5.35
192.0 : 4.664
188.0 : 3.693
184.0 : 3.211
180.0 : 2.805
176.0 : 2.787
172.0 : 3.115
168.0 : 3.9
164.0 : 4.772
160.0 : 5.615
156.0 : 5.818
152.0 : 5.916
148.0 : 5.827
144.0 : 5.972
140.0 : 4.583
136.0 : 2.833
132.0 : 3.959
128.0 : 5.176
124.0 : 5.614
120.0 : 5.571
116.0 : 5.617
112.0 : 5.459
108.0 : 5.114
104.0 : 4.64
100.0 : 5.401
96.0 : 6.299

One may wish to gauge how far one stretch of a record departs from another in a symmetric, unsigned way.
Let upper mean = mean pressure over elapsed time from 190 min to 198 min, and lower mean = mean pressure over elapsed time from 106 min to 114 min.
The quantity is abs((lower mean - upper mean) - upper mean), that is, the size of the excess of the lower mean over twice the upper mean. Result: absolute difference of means 4.7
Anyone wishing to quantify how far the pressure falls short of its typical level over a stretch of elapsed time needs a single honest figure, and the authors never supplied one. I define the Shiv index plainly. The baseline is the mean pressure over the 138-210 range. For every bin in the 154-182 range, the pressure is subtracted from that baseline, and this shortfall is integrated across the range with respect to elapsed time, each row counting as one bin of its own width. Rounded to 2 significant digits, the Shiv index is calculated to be 17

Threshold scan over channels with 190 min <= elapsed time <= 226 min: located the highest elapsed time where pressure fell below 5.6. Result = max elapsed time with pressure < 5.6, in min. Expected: 204.0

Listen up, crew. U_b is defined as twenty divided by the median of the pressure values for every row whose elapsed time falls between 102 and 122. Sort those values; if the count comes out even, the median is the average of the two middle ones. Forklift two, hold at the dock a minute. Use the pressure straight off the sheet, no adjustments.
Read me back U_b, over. 3.7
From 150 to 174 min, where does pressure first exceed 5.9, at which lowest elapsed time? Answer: 152.0 min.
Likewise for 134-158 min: 144.0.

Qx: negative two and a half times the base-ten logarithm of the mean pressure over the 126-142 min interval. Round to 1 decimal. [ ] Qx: -1.5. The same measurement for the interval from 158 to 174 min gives -1.6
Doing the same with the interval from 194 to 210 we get -1.9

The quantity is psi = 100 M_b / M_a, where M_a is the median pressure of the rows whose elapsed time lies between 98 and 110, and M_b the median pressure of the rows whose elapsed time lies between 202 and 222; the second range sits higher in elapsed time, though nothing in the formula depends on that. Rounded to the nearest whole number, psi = 118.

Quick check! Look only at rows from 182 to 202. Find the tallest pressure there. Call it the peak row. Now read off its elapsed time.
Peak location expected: 200.0 min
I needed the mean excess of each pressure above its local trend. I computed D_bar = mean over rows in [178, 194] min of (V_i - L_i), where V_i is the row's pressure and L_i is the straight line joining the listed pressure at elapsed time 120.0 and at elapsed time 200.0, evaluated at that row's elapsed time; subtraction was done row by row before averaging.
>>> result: -2.2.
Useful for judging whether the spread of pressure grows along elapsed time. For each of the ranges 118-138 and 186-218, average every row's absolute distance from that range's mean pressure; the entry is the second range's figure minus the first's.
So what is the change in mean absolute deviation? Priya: -0.4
